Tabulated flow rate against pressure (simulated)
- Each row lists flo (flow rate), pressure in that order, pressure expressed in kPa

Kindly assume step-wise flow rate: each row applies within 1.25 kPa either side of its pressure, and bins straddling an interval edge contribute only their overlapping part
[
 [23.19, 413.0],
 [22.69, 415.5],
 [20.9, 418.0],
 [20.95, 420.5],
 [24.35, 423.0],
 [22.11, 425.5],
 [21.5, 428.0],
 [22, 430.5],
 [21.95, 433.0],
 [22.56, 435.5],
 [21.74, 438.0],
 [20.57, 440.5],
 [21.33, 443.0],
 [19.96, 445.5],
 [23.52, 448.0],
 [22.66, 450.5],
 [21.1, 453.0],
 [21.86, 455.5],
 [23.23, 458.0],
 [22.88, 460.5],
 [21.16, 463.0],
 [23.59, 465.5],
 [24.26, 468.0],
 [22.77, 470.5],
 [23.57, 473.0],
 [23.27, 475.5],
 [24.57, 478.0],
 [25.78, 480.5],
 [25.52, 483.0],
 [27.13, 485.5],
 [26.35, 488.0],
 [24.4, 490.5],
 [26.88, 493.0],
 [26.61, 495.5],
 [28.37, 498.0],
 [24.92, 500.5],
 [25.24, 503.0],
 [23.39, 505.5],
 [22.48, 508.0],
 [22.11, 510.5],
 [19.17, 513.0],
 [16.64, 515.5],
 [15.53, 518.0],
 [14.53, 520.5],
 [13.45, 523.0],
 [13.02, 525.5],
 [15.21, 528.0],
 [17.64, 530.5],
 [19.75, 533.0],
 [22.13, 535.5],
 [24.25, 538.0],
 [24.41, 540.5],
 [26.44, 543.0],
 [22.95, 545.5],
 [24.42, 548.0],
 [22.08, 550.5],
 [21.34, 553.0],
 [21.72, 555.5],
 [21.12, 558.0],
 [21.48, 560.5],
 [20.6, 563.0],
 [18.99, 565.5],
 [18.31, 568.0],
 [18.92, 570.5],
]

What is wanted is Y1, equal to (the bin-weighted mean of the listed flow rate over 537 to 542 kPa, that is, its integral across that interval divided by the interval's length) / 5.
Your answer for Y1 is 4.9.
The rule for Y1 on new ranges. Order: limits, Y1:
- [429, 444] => 4.3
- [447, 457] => 4.5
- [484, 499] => 5.3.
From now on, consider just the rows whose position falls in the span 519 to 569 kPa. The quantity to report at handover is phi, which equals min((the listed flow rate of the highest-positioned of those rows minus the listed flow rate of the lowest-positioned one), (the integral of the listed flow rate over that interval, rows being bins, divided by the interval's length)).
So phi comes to 3.8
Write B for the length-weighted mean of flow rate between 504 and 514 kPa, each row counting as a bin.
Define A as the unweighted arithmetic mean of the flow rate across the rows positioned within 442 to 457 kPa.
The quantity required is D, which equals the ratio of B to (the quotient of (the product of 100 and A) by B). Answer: 0.22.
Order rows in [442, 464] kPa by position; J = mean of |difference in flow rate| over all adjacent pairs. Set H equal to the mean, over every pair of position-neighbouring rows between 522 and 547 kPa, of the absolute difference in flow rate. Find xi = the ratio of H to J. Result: 1.33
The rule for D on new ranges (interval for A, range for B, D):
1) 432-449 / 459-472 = 0.24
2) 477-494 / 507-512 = 0.19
